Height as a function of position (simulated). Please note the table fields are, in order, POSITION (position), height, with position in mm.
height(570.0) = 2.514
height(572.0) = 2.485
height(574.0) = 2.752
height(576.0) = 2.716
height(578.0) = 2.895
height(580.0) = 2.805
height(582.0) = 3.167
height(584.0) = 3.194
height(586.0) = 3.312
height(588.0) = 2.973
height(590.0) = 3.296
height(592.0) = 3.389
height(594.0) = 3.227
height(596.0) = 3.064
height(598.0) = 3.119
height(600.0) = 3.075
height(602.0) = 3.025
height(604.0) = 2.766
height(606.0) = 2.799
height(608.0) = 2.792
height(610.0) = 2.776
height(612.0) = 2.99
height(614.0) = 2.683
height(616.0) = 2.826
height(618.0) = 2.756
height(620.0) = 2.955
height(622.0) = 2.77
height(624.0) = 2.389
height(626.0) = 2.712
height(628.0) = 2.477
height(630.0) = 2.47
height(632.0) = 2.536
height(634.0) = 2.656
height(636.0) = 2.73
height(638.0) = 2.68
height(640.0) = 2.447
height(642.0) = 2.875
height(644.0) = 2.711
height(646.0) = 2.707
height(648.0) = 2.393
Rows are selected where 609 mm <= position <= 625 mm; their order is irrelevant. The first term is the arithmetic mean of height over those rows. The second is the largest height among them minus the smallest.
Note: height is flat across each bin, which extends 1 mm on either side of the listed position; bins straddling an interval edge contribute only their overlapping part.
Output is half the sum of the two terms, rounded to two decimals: 1.68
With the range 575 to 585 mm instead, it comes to 1.72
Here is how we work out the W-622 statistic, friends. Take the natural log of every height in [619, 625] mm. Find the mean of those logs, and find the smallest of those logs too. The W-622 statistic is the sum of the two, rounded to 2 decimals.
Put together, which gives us 1.86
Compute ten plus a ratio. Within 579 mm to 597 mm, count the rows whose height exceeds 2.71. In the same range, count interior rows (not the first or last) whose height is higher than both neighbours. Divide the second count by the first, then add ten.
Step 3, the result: 10.2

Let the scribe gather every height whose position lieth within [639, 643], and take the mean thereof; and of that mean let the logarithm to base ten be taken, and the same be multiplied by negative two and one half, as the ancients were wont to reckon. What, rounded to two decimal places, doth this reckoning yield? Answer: -1.06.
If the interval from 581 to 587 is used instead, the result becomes -1.27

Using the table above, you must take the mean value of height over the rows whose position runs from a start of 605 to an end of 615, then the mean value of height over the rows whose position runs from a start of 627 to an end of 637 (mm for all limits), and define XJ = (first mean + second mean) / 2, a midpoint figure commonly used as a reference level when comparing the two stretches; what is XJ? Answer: 2.69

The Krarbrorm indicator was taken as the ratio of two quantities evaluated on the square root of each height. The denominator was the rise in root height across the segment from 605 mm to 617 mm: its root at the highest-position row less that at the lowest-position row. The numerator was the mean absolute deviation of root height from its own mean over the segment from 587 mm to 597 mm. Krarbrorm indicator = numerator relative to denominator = 4.8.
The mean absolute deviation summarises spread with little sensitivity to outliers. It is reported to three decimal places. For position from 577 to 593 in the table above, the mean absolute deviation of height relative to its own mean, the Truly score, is 0.178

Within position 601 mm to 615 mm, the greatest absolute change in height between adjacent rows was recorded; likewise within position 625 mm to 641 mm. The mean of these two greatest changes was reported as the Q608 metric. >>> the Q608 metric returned 0.271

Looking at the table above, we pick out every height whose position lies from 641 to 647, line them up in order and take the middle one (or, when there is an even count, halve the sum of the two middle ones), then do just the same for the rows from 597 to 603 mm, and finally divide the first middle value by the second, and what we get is 0.88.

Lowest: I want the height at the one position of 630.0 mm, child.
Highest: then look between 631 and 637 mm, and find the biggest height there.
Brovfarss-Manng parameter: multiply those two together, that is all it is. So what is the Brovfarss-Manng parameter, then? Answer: 6.7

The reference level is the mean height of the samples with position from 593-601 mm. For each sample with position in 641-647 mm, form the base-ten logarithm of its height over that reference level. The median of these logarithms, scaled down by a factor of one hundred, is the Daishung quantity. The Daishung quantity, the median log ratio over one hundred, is -0.0006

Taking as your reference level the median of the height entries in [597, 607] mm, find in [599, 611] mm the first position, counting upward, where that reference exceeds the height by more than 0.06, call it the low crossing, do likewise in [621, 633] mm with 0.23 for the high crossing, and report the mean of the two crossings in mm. 613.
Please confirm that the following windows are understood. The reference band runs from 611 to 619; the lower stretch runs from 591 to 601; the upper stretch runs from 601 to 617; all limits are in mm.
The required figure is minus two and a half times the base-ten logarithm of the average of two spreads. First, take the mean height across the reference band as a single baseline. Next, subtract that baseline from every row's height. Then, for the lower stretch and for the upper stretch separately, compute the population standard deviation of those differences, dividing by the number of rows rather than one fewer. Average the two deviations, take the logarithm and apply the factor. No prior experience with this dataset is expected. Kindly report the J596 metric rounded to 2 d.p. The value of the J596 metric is 2.35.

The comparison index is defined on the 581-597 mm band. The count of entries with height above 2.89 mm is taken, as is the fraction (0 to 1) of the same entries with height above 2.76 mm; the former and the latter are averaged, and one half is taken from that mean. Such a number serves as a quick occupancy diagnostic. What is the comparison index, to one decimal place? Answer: 4.0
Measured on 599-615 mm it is 1.4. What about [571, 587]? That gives 1.8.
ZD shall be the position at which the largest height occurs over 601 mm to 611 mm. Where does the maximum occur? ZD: 602.0 mm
